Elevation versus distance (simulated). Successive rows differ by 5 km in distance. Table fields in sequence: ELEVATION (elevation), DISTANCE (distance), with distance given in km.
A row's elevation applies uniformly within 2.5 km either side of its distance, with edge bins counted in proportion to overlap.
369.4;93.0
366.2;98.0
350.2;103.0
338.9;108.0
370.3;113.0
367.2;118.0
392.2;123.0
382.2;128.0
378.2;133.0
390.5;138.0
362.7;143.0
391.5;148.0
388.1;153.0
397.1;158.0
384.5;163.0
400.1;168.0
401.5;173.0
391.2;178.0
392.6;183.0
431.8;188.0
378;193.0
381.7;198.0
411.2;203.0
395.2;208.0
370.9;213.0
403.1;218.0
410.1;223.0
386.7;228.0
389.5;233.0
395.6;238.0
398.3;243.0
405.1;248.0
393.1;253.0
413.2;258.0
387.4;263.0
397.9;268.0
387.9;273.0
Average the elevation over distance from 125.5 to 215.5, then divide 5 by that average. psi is 0.0128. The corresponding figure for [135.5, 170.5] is 0.0129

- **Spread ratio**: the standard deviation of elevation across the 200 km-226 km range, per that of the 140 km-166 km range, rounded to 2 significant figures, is 1.3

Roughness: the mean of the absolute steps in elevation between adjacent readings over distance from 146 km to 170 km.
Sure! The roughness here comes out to 10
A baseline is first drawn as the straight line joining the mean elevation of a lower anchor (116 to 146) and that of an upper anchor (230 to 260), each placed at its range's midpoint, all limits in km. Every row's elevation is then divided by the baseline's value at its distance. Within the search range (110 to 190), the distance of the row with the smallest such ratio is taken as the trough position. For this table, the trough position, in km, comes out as 143.0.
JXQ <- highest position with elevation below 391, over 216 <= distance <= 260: 233.0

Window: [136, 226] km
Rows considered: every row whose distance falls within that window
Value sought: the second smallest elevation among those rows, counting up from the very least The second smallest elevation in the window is 370.9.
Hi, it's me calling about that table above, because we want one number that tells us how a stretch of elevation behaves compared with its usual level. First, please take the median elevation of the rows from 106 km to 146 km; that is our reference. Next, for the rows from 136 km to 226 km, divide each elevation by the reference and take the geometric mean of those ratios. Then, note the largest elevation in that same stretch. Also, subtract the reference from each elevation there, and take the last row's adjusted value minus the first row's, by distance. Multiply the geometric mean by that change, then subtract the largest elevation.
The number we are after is -411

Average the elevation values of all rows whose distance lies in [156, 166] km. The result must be 391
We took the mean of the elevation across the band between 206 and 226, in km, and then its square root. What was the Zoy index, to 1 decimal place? 19.9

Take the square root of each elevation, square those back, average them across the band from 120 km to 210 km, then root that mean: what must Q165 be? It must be 19.79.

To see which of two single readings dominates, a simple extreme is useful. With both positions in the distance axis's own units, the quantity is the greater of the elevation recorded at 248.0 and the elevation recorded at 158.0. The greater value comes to 405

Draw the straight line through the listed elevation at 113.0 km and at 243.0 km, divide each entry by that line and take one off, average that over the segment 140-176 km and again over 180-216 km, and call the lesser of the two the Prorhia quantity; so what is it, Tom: 0.015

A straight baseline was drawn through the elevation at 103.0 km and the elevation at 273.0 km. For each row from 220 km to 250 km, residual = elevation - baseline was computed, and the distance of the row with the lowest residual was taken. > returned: 228.0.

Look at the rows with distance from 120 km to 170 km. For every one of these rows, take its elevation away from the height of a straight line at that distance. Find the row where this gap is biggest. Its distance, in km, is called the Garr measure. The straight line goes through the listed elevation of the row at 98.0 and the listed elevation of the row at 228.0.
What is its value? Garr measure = 143.0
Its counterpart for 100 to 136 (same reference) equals 108.0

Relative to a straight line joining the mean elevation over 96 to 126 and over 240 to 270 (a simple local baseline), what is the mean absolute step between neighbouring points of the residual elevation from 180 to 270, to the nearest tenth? 18.2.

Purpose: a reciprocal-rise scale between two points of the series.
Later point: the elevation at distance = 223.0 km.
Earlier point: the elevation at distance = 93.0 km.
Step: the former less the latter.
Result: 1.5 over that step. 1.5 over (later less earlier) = 0.0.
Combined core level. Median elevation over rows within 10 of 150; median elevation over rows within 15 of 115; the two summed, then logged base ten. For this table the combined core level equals 2.88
